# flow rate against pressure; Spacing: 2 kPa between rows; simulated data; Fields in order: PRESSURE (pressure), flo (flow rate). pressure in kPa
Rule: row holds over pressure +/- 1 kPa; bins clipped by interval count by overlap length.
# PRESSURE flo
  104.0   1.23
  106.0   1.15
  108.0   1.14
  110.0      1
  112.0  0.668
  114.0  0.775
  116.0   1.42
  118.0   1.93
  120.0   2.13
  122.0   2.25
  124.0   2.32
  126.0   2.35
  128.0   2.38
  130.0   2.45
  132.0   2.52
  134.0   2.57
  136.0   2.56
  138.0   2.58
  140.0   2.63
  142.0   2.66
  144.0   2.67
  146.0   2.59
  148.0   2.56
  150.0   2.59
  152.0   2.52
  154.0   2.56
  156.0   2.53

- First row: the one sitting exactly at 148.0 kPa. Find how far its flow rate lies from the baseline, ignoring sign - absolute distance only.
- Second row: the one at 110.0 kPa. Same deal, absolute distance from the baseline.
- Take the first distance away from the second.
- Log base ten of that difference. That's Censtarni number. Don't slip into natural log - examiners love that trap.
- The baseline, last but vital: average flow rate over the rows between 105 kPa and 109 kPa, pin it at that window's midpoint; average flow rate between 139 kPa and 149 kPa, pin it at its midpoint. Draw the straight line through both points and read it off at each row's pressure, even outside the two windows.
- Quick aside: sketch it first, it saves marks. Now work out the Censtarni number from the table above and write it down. -1.4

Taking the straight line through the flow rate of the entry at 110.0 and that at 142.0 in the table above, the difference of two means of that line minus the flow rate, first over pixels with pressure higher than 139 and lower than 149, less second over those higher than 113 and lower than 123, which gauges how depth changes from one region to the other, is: 0.43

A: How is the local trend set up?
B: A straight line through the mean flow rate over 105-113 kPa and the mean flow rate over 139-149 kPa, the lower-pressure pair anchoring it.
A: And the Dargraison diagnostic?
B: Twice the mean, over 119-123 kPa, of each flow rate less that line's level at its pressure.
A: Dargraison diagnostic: 1.28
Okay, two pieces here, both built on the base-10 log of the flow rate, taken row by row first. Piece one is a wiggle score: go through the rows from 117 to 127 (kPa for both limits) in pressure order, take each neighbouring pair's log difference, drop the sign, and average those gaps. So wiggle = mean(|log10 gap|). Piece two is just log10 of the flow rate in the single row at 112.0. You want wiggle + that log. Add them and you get -0.15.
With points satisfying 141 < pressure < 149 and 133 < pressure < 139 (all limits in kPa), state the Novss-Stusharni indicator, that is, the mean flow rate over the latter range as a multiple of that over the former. 0.98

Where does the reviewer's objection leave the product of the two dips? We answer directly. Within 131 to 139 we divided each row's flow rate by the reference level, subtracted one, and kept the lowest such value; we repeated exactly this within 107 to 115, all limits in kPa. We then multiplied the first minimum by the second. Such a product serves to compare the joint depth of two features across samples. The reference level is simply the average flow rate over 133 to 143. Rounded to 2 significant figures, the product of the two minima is 0.023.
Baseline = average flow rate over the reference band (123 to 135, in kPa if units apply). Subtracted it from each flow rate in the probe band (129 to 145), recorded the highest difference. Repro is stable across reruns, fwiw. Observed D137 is 0.24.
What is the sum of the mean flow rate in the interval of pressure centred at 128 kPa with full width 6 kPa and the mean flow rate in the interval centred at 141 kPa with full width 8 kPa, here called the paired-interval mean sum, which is 5.0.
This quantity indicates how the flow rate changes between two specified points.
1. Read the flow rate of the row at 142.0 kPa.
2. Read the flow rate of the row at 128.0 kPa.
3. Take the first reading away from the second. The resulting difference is -0.28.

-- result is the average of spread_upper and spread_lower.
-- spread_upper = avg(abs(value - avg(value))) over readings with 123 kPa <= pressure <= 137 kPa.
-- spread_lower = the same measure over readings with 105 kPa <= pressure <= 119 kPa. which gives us 0.19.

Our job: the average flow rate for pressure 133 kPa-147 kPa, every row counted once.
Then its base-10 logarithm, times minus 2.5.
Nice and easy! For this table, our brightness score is -1.04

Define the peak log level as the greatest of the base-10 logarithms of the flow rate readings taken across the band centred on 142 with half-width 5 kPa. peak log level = 0.427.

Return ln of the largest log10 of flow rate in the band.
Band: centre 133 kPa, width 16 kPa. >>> -0.87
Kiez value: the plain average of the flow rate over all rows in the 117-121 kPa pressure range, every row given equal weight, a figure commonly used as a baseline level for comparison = 2.03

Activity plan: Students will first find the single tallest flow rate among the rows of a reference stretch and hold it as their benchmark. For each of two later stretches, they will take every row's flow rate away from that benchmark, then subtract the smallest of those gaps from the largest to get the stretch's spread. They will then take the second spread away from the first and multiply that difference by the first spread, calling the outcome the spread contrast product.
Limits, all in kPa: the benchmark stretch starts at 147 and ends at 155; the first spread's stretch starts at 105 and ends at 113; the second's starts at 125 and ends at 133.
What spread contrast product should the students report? 0.15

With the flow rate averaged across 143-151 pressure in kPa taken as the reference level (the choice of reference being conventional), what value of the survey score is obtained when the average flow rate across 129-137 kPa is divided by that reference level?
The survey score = 1.0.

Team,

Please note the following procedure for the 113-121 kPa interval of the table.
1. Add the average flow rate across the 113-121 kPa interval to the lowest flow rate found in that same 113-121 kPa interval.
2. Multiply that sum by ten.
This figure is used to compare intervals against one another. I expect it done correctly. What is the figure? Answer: 23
